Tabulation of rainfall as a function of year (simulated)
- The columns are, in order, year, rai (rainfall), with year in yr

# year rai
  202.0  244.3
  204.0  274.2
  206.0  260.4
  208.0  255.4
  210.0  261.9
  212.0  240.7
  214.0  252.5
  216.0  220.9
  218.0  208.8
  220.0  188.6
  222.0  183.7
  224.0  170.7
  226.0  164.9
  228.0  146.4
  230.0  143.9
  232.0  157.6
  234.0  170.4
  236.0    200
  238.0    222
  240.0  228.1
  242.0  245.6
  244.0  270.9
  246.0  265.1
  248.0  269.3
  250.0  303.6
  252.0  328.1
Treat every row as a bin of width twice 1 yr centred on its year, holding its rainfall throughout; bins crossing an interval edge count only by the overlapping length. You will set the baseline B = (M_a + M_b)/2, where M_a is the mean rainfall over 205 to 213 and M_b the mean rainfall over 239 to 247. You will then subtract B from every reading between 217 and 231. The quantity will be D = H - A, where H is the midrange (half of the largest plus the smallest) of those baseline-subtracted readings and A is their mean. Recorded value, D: 3.9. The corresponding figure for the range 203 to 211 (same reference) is 1.8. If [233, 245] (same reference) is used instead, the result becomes -2.2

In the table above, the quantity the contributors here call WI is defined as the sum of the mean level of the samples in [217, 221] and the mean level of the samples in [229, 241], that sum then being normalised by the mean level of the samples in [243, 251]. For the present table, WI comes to 1.39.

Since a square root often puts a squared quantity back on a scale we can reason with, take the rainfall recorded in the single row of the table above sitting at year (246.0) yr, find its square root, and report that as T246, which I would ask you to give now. 16.3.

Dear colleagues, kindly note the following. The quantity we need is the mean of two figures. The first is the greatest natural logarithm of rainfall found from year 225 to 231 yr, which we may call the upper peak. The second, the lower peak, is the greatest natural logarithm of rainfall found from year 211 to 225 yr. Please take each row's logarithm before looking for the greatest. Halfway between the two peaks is 5.32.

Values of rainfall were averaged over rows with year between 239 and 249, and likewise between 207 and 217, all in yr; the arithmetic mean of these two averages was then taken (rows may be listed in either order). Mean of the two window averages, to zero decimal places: 251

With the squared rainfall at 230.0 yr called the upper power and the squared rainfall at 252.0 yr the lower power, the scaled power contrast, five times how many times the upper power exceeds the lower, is 1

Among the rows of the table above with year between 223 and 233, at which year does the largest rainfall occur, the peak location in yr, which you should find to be 224.0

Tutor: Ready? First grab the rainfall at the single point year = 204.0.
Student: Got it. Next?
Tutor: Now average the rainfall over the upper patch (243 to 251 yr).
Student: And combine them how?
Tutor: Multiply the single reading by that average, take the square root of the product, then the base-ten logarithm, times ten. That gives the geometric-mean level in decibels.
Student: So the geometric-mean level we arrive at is 24.4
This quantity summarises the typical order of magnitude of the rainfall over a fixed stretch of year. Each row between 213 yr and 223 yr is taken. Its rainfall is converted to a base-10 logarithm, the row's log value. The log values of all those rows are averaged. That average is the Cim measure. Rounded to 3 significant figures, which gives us 2.32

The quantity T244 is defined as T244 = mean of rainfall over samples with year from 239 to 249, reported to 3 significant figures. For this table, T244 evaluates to 256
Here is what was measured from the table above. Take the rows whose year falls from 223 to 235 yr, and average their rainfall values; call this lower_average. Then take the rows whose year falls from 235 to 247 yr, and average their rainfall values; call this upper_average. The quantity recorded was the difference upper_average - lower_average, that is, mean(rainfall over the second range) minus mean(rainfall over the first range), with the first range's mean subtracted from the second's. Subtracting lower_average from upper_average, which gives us 80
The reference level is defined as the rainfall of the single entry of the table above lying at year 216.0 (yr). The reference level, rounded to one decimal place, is 220.9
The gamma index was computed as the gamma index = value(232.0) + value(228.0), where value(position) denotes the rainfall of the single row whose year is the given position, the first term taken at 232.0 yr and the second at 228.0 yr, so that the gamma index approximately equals 304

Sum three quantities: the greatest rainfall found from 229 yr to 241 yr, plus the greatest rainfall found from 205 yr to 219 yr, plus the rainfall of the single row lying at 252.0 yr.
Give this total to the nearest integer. 818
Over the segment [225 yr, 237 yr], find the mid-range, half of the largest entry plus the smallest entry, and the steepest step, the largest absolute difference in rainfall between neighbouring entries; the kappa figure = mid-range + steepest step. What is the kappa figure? 202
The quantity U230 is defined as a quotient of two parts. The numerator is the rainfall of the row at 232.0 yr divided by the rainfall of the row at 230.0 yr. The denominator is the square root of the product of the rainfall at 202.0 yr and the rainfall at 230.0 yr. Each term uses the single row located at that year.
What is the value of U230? 0.0058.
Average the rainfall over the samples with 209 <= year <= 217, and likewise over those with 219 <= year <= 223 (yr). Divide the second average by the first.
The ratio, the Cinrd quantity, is 0.76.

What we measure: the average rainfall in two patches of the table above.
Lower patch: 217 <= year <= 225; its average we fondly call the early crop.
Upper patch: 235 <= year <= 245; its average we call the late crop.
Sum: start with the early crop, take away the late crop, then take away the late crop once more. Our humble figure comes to -279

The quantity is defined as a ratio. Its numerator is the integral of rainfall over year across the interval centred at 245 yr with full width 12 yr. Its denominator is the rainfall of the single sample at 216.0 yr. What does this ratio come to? 14.3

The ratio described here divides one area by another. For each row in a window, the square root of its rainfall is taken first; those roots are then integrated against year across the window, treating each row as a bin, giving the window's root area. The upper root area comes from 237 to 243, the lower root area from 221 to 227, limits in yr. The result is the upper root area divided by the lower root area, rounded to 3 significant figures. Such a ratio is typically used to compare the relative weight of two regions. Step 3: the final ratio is 1.16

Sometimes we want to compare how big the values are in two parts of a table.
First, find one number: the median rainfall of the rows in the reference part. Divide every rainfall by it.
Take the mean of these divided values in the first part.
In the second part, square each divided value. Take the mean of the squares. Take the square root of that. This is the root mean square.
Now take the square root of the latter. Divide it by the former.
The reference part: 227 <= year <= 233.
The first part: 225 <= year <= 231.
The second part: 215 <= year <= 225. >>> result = 1.1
